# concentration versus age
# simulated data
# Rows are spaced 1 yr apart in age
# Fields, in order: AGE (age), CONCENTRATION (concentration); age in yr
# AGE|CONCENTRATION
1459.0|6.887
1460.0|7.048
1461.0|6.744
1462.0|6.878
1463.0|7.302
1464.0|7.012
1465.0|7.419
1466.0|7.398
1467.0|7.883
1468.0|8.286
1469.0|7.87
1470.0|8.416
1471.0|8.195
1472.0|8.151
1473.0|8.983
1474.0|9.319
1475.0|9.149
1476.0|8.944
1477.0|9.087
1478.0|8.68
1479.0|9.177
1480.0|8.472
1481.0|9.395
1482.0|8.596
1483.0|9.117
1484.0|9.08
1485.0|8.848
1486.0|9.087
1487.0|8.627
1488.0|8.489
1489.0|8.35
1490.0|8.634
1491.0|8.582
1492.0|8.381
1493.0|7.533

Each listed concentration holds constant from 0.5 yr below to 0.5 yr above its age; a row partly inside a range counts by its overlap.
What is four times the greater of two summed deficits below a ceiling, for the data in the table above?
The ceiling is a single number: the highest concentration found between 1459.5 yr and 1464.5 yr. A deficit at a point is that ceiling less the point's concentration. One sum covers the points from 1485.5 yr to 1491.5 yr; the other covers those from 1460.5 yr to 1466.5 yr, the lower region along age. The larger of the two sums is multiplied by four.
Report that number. 4.2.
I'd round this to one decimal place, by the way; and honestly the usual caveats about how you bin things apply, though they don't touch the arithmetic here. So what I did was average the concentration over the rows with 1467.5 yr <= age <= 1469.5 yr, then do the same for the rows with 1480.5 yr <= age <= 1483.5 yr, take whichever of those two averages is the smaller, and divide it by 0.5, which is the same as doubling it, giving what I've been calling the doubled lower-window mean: 16.2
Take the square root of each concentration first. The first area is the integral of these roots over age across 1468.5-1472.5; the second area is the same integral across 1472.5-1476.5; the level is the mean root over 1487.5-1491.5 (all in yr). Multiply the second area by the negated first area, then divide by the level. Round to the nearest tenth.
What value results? -47.2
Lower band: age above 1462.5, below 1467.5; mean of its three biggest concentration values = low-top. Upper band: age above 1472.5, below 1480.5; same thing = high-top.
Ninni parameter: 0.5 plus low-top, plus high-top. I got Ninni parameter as 17.3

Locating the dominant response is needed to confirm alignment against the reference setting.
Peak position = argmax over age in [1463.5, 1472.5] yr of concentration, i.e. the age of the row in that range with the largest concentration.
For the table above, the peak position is 1470.0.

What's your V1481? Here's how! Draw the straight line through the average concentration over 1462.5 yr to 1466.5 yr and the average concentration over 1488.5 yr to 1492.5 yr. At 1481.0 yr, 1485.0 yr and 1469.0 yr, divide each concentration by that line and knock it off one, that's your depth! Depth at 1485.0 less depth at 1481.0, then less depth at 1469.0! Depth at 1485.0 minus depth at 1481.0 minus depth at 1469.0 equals 0.14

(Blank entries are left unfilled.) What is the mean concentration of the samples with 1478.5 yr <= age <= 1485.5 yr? 9.0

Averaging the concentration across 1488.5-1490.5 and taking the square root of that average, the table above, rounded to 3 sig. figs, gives 2.91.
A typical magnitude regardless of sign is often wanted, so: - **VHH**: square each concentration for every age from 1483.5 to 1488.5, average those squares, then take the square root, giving 8.8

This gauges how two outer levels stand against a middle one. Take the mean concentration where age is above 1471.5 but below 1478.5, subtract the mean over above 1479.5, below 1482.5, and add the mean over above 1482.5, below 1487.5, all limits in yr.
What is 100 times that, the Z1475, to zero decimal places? 903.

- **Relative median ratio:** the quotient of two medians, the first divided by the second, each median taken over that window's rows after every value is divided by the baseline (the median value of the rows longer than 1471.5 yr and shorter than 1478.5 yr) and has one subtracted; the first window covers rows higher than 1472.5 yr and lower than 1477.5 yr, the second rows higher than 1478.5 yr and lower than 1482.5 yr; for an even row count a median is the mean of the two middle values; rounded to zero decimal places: -1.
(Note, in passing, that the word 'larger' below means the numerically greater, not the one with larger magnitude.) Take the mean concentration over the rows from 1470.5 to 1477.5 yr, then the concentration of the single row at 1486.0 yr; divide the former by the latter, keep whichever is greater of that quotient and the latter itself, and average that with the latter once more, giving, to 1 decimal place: 9.1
